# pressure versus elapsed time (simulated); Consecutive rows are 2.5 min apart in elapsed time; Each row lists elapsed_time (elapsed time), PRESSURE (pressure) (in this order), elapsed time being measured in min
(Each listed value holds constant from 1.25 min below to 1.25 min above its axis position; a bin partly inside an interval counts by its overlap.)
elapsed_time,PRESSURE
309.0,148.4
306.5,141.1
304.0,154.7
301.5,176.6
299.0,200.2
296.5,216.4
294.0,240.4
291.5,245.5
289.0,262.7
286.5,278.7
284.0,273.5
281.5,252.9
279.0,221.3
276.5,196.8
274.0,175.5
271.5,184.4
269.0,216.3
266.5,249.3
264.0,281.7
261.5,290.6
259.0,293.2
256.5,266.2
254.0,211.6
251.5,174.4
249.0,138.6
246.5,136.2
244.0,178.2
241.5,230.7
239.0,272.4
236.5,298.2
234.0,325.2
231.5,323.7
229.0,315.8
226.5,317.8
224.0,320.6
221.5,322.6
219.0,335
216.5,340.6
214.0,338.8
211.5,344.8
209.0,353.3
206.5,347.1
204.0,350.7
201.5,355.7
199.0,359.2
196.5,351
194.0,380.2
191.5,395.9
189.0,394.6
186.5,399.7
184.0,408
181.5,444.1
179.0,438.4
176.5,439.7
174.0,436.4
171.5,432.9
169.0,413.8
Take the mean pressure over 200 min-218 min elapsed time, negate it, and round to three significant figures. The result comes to -347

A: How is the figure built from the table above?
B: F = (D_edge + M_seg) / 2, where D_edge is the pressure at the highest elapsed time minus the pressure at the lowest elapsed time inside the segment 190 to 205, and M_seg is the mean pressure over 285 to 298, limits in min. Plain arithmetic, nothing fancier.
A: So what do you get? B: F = 102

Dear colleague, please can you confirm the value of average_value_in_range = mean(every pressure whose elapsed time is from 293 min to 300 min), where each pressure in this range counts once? 219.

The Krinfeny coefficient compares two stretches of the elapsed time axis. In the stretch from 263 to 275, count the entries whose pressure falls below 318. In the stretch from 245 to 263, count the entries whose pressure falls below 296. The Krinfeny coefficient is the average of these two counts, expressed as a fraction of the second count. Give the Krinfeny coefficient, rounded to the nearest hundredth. 0.86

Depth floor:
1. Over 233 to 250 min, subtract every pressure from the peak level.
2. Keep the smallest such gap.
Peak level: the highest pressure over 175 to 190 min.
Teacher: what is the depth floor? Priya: 119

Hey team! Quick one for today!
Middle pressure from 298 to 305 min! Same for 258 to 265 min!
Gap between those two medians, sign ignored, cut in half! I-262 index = 57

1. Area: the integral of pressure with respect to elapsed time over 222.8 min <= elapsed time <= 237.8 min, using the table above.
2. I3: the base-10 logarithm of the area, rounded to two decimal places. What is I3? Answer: 3.68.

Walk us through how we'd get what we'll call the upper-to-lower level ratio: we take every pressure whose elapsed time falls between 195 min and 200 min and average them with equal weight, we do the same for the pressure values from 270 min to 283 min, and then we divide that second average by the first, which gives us 0.58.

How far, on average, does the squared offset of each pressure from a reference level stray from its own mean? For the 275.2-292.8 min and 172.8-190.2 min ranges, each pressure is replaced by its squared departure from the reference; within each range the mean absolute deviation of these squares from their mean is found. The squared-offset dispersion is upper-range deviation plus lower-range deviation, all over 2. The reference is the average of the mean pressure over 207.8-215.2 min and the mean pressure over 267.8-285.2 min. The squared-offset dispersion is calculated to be 3634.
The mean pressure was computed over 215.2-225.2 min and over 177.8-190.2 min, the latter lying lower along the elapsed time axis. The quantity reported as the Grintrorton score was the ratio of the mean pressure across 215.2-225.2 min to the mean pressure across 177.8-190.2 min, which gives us 0.79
